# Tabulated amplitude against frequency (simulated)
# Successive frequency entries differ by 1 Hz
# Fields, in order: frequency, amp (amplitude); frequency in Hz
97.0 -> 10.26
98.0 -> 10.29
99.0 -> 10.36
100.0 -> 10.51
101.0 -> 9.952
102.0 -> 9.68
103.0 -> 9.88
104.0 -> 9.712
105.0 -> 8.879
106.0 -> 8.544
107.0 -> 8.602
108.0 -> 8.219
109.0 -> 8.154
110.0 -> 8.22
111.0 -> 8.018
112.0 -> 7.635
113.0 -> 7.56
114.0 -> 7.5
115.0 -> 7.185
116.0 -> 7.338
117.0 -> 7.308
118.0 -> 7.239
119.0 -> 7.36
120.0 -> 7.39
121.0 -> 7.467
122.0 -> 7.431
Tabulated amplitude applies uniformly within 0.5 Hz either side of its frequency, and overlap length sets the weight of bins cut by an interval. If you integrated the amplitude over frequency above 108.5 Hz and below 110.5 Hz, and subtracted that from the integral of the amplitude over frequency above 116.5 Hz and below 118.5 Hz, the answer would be -1.8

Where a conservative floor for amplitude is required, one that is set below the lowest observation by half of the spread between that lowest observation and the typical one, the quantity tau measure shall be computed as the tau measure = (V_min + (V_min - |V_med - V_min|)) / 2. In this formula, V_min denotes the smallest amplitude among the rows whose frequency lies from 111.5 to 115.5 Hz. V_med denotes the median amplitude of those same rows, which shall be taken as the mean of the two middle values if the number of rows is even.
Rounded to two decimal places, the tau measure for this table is 7.01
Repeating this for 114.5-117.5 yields 7.12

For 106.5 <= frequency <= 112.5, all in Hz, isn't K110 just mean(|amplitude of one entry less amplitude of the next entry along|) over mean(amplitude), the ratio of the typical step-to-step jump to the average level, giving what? 0.027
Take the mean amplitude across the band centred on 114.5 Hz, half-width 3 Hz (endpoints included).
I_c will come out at 7.4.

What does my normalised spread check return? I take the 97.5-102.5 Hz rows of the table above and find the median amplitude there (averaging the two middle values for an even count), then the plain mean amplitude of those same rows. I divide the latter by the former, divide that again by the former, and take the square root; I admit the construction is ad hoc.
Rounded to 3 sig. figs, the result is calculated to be 0.310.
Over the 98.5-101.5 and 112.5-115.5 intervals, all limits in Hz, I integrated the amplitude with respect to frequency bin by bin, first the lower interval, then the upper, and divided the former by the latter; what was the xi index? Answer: 1.39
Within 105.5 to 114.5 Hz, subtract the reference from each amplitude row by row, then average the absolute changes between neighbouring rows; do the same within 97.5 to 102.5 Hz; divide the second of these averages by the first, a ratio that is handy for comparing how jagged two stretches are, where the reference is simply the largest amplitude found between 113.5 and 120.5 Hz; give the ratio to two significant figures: 1.6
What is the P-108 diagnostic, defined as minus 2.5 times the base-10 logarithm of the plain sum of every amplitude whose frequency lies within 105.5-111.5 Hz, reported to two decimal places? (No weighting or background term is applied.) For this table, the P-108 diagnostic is -4.24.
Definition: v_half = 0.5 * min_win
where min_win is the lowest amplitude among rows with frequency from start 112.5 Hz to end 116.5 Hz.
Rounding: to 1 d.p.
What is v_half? 3.6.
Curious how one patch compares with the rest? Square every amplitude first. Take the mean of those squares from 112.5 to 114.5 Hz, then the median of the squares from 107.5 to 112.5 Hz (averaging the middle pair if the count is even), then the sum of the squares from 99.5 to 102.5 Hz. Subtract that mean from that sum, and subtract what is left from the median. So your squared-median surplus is -180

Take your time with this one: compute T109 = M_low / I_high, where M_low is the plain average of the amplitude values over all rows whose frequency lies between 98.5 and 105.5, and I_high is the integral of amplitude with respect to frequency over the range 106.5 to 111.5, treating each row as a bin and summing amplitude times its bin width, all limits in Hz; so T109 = 0.24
